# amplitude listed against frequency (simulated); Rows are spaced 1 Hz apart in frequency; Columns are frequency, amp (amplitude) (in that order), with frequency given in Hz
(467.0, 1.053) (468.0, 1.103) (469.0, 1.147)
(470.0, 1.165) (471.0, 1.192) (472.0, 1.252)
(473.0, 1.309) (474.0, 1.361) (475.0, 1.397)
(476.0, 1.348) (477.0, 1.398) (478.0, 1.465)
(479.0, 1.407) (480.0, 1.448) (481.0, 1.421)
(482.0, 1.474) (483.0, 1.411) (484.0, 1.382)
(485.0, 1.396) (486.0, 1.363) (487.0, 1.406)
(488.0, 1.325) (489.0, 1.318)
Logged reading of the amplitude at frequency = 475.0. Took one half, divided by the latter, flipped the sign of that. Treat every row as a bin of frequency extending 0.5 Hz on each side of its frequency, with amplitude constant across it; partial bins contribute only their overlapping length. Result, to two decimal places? -0.36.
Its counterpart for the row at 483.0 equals -0.35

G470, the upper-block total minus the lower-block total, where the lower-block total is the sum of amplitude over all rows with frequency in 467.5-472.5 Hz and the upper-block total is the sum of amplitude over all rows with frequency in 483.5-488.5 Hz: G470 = 1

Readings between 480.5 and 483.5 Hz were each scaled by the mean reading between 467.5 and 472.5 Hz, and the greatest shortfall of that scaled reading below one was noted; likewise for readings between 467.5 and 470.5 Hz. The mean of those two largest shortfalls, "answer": -0.073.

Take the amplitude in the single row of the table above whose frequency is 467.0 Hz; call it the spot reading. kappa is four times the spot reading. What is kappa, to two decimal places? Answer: 4.21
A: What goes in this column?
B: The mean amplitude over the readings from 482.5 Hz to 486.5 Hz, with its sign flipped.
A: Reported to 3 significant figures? -1.39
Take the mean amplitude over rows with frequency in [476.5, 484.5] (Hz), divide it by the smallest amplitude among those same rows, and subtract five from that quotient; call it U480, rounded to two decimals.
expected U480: -3.97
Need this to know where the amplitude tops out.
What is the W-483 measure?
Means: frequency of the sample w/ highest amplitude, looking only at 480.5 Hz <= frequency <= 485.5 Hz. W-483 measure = 482.0 Hz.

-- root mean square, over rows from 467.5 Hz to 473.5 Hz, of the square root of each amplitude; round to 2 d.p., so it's 1.09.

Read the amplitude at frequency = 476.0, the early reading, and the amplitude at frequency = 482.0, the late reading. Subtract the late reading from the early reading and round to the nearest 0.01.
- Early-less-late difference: -0.13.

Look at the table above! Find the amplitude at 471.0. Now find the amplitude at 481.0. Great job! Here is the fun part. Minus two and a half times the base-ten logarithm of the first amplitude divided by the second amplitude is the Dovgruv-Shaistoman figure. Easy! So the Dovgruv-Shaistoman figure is 0.19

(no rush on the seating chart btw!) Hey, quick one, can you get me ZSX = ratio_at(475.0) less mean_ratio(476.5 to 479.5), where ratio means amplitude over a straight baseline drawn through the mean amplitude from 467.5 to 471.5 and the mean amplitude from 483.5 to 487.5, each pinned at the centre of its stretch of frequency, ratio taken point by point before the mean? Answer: 0.018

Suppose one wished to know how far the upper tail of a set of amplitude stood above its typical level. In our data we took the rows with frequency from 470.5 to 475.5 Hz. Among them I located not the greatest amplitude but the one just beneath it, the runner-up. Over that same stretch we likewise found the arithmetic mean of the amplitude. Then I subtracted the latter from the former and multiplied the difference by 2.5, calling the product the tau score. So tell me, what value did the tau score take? 0.15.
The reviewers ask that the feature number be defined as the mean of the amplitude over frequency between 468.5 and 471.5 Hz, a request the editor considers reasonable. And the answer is 1.17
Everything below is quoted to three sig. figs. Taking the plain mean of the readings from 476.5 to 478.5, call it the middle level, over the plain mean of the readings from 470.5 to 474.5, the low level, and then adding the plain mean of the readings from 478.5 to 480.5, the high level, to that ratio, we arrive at 2.55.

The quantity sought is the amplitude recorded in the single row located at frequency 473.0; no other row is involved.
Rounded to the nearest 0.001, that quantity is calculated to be 1.309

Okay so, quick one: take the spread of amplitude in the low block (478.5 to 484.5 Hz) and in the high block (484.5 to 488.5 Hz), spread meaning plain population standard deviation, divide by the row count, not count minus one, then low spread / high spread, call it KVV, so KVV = 0.94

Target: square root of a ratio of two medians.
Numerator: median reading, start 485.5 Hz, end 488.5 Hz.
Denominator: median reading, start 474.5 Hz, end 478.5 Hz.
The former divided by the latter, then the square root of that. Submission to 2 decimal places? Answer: 0.99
